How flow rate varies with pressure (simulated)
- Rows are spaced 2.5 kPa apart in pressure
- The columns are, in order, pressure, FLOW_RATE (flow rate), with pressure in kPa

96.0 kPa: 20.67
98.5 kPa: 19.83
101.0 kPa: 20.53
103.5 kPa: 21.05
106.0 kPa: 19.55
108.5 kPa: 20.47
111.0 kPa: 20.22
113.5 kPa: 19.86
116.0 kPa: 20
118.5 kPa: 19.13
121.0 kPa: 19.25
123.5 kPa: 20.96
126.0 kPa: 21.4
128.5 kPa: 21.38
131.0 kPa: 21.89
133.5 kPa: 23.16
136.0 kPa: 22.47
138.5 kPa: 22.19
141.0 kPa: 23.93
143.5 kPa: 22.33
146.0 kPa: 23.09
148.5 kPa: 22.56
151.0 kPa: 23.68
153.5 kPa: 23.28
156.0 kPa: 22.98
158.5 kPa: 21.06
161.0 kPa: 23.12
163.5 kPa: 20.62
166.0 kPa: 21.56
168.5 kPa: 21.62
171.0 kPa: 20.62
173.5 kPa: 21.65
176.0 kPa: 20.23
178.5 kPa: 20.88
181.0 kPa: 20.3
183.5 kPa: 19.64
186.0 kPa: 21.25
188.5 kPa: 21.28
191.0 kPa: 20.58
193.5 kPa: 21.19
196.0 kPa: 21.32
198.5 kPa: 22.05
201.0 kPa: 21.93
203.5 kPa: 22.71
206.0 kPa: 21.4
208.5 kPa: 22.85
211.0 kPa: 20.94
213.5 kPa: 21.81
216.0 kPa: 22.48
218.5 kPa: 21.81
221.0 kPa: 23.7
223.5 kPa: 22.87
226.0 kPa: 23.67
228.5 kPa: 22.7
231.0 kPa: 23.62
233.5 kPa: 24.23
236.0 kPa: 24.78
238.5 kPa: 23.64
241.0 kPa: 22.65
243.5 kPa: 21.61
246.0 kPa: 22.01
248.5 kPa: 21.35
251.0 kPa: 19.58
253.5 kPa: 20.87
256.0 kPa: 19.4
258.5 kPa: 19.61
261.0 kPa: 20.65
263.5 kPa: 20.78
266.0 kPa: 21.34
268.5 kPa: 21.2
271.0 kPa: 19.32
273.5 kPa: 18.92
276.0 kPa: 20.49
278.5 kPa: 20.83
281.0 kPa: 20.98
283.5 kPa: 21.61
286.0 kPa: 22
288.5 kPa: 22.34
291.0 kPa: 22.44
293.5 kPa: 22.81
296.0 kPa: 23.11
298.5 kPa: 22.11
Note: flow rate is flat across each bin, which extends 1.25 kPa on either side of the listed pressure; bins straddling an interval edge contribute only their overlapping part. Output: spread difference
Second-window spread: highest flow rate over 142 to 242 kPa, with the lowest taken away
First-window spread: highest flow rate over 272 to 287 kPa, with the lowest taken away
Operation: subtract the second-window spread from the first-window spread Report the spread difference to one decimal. -2.1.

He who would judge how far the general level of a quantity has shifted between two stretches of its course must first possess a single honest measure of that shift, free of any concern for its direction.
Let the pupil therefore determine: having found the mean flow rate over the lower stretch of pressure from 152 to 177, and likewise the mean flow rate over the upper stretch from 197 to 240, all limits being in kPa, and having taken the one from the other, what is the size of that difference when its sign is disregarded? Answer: 1.1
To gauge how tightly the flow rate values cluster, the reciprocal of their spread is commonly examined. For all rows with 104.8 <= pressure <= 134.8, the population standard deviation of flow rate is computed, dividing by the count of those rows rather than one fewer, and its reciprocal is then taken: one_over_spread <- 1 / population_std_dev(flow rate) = 0.9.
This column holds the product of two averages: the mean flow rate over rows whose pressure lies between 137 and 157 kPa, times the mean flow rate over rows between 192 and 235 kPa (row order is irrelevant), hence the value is 516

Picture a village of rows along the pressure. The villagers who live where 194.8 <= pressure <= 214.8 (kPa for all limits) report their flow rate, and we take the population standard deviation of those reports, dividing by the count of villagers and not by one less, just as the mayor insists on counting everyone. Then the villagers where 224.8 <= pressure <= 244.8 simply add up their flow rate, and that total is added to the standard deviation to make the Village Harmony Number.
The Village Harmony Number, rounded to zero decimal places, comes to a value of 188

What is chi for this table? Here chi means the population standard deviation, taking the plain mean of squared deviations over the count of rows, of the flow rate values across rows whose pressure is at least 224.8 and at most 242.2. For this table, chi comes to 0.7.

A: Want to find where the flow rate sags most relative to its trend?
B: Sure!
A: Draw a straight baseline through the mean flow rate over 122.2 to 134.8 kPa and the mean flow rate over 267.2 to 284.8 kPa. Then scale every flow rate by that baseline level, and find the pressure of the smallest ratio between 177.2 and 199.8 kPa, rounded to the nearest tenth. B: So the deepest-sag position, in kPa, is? 183.5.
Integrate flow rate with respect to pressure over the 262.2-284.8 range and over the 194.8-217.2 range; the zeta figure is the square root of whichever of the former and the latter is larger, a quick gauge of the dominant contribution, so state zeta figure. 22.2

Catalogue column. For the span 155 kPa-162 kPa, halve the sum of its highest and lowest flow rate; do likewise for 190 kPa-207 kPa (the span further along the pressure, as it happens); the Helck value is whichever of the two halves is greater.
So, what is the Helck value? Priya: 22.1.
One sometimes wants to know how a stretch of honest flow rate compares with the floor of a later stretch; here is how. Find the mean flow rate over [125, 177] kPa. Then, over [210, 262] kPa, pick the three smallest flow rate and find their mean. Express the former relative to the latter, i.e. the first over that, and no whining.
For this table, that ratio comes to 1.13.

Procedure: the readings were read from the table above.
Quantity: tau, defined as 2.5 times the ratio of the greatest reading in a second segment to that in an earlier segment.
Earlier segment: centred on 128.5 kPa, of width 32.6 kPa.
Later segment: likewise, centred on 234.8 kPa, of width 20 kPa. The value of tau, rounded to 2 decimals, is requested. 2.59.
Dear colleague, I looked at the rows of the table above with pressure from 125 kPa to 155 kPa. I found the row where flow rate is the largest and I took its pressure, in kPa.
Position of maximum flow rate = 141.0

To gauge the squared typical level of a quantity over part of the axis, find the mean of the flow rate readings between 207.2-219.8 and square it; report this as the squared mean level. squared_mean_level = 483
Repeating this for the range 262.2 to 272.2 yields 427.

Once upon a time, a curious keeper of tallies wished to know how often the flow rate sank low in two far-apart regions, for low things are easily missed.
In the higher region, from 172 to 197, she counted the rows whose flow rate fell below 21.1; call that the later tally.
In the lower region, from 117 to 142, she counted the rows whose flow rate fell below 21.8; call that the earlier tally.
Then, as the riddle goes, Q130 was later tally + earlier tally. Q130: 10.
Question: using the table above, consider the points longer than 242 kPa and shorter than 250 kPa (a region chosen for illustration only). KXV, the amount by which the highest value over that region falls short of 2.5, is -19.5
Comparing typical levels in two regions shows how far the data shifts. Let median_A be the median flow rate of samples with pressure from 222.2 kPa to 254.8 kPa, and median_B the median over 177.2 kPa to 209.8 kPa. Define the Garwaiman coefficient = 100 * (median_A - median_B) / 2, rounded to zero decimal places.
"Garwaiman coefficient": 71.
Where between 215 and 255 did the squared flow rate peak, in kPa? 236.0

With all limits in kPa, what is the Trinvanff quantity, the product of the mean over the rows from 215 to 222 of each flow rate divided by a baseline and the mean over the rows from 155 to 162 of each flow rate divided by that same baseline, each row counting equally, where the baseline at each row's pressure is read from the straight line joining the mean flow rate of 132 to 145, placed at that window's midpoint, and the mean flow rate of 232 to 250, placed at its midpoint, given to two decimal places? 0.97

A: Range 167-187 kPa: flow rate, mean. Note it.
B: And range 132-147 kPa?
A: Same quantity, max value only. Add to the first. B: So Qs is 44.7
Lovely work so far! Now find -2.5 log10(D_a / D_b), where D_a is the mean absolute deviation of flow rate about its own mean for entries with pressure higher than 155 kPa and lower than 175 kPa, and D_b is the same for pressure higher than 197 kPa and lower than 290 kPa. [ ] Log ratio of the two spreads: 0.51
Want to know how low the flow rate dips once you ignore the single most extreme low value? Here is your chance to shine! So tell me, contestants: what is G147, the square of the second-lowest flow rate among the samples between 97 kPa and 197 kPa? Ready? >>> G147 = 371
